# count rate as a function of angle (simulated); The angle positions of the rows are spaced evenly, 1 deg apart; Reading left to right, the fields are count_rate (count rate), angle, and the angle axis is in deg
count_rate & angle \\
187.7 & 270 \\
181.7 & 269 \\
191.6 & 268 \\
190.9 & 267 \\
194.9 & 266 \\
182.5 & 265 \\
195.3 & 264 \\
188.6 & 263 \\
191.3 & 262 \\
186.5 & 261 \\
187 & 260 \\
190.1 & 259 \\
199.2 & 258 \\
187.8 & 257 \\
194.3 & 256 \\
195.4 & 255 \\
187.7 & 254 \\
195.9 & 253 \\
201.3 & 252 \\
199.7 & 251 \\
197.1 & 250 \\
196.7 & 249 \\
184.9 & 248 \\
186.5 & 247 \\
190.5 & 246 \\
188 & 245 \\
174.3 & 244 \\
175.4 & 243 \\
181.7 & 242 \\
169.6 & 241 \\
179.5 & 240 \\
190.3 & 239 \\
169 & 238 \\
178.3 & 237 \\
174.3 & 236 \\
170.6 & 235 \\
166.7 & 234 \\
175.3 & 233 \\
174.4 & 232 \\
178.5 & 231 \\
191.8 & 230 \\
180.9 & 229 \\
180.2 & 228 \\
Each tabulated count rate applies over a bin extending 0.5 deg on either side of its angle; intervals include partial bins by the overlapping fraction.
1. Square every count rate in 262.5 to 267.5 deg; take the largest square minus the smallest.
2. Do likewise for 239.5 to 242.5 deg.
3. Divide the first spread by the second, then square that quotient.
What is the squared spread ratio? 1.3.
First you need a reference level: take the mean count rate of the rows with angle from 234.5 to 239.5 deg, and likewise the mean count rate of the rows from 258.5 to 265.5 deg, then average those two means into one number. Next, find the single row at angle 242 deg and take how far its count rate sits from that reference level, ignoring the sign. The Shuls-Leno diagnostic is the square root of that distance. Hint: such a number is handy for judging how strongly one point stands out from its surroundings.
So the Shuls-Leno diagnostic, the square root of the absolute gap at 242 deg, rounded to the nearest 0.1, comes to 1.0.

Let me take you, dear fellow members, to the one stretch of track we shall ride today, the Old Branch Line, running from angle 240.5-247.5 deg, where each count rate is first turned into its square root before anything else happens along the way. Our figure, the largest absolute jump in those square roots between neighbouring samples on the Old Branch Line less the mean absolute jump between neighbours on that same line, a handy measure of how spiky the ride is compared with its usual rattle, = 0.262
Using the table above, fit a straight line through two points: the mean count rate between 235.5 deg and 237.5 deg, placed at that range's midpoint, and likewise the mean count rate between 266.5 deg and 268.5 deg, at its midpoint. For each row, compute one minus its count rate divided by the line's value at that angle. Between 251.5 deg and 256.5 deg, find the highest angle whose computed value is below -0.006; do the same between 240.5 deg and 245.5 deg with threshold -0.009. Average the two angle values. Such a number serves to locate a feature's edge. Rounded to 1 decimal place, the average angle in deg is 250.5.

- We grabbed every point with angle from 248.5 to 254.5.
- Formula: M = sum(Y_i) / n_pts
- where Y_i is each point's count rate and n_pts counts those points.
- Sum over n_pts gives 196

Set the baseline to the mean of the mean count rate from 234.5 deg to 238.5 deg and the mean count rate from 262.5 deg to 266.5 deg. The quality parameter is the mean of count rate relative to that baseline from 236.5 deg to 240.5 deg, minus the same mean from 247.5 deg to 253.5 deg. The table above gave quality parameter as -17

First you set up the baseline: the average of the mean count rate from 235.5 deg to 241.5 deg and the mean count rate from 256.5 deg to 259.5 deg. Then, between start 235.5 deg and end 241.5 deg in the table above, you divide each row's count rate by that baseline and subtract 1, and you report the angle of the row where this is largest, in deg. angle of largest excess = 239 deg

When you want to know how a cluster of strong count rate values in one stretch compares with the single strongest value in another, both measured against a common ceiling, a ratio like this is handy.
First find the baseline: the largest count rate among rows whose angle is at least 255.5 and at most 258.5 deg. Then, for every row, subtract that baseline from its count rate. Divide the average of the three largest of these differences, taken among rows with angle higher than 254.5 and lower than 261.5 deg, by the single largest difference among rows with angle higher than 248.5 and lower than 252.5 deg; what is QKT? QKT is -1.4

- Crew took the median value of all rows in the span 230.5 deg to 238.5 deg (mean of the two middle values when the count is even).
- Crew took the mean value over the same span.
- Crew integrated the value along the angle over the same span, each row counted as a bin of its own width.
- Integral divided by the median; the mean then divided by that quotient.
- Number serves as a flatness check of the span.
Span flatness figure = 21.8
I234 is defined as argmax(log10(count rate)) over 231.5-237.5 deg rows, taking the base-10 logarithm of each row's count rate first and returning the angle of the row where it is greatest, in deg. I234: 237 deg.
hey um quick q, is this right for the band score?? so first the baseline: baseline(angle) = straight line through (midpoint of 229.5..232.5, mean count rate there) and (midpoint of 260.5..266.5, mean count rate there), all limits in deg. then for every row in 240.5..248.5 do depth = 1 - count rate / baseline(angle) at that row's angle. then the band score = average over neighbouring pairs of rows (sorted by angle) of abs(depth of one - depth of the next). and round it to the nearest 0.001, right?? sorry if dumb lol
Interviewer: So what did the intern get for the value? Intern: 0.032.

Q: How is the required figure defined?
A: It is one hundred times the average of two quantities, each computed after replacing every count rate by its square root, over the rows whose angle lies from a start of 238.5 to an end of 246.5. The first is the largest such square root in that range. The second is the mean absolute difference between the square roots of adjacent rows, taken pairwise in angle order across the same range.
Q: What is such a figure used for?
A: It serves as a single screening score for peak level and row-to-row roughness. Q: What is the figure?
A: 705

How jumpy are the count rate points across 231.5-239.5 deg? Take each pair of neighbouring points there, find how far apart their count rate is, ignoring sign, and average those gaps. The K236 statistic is 7.4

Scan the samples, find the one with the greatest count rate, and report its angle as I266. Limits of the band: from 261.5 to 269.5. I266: 264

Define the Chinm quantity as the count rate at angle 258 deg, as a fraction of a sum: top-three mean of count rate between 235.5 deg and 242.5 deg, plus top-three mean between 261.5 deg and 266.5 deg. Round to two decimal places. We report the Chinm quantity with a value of 0.53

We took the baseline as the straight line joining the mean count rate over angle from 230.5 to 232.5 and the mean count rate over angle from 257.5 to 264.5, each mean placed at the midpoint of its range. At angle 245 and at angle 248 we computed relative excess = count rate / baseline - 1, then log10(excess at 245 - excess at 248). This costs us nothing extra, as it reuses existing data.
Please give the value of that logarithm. -1.60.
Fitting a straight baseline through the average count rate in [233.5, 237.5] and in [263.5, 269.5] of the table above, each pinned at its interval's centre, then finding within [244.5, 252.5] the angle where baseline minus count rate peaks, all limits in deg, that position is 248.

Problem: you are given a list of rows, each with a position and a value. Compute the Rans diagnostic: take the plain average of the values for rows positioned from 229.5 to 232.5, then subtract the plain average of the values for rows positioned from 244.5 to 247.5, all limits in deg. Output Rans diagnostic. -7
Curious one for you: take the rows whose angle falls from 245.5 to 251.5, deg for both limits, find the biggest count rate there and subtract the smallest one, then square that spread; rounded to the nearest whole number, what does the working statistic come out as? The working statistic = 219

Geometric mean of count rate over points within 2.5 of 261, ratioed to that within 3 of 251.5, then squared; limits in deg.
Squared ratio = 0.92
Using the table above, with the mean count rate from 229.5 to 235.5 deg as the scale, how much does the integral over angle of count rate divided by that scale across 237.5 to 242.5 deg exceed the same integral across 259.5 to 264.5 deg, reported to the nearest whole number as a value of 0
